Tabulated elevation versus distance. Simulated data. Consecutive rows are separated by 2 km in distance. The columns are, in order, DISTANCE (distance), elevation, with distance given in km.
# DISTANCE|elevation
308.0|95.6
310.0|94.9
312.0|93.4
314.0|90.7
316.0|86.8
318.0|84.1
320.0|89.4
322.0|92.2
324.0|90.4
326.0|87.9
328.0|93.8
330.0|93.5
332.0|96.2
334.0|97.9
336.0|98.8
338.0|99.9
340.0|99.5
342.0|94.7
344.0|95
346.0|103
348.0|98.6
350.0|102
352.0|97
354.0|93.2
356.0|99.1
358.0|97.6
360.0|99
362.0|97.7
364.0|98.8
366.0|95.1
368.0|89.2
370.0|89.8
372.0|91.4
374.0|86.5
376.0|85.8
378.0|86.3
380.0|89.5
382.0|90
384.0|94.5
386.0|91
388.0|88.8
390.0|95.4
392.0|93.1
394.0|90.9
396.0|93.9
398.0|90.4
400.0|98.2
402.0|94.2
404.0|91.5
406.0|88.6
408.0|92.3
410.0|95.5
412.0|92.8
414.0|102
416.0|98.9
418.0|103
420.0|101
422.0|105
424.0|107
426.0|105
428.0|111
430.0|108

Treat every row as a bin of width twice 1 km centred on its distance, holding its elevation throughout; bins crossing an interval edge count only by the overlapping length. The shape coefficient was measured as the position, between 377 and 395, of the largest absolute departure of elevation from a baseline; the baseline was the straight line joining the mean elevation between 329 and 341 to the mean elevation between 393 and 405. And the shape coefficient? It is 378.0 km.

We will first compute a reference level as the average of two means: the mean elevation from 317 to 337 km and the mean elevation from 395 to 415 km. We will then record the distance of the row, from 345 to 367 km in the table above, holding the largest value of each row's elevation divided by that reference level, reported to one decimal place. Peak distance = 346.0 km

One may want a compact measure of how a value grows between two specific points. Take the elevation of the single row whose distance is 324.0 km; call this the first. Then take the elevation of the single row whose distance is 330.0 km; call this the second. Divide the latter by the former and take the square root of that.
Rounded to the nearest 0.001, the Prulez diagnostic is 1.017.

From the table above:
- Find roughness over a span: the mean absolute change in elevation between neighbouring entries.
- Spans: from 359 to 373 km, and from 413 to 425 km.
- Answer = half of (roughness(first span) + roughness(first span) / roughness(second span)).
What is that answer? 1.6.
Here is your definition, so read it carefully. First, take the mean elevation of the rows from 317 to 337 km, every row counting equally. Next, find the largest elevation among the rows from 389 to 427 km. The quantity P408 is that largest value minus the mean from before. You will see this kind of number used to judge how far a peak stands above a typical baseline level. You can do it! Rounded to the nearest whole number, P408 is 15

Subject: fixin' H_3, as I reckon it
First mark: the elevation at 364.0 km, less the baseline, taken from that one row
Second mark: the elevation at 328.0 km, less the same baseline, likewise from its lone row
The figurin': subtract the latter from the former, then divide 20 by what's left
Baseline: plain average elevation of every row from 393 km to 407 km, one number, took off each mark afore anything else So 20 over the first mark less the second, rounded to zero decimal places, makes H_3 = 4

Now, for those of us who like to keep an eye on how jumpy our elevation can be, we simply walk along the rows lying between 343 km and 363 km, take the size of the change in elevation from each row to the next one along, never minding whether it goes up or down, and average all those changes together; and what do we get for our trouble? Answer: 3.9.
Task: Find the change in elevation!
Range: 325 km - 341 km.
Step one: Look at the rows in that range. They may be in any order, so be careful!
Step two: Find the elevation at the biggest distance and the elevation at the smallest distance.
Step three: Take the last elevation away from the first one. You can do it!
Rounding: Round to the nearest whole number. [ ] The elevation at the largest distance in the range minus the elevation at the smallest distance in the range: 12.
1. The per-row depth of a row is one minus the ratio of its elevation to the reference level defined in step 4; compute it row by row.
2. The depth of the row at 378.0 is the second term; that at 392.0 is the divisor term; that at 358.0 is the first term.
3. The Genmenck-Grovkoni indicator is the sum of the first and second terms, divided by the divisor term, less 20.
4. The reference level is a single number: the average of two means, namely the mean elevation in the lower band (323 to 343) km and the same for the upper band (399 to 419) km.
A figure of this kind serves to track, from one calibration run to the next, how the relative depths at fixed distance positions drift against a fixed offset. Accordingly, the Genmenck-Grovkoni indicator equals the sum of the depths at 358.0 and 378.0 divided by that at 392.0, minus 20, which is -17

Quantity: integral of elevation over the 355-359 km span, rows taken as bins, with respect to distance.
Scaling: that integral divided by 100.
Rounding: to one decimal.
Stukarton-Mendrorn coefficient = 3.9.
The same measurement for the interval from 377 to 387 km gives 9.0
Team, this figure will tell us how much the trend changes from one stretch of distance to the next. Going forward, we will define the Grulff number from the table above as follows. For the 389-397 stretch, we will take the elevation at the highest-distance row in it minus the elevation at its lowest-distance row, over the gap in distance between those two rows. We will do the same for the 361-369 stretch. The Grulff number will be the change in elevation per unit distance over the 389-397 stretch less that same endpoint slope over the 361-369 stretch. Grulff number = 1.2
